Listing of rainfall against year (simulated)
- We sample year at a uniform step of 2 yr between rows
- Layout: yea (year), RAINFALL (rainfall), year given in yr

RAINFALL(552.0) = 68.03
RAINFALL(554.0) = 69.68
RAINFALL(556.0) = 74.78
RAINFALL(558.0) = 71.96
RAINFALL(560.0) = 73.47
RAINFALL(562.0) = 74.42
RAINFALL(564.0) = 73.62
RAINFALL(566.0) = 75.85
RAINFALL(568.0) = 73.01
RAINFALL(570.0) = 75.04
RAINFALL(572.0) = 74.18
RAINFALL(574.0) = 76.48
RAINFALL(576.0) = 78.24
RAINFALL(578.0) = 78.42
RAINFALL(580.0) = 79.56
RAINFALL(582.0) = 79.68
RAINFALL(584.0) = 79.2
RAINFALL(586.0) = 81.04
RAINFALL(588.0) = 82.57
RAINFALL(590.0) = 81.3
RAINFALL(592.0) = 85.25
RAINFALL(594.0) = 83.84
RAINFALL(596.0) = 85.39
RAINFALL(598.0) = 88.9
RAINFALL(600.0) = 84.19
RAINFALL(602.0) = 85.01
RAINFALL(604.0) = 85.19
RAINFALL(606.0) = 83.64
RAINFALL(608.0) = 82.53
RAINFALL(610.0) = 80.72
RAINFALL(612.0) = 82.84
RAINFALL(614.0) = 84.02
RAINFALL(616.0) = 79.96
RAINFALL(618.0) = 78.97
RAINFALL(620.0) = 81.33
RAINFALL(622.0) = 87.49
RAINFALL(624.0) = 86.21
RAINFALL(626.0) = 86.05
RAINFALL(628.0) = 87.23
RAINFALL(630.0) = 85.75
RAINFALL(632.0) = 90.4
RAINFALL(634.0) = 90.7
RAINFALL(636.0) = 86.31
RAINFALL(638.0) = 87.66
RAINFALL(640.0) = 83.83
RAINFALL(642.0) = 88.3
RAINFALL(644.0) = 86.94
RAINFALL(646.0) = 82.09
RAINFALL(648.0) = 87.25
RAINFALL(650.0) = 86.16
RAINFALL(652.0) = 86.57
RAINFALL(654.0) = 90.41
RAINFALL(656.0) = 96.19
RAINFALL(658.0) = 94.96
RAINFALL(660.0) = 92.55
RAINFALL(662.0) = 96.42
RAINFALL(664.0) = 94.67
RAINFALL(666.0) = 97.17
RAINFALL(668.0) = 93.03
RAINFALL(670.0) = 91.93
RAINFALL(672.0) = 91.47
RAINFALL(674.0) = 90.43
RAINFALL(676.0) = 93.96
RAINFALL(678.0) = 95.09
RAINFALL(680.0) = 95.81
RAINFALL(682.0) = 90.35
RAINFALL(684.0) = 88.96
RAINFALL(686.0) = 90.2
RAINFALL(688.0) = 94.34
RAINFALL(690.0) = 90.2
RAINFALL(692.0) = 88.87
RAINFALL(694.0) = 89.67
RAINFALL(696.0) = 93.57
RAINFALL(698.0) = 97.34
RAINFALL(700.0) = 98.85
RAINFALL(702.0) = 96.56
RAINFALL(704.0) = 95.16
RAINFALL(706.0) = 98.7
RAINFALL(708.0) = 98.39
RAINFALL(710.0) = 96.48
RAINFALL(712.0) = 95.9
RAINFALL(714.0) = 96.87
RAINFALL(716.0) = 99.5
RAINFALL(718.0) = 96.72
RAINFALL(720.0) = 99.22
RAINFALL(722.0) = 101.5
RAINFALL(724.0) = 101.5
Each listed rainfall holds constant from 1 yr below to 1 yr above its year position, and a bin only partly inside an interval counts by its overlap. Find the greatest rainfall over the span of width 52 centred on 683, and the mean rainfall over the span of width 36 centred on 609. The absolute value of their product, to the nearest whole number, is 8301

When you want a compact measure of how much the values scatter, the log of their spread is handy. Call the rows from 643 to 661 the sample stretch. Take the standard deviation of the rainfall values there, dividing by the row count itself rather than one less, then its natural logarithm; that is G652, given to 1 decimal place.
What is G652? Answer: 1.5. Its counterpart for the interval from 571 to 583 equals 0.7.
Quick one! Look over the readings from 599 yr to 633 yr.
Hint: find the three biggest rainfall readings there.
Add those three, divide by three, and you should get 88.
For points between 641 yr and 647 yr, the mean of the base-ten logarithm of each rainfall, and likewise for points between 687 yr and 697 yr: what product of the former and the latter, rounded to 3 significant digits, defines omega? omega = 3.79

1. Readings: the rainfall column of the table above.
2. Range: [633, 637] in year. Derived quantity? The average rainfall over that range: 88.5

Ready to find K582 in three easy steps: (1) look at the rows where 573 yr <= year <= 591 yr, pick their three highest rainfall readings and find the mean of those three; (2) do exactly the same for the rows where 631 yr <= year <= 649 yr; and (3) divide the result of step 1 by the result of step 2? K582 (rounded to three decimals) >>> 0.909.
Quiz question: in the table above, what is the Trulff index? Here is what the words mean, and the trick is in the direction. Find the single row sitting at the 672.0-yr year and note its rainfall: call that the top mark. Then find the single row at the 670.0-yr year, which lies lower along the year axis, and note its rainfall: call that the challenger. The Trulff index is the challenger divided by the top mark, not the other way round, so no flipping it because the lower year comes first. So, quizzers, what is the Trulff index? 1.01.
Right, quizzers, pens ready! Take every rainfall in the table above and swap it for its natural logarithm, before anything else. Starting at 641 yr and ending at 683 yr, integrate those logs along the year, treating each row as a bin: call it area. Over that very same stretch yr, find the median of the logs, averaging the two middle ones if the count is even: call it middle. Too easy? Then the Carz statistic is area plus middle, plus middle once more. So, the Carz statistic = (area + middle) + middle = 199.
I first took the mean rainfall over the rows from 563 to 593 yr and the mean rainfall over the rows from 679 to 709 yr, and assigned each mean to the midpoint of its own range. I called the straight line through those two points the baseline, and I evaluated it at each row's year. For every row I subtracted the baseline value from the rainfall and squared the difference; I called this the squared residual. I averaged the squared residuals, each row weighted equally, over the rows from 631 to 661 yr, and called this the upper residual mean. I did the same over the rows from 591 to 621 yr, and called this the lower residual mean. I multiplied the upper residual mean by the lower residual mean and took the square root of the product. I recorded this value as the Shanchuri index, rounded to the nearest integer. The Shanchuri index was 14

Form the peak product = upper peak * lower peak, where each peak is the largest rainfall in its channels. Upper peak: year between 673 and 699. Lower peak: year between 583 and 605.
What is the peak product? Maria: 8654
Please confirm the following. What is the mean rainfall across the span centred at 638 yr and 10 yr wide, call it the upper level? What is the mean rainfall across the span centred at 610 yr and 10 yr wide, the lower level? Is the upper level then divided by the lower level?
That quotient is 1.06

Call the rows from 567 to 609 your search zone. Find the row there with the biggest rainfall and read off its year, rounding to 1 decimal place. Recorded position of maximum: 598.0 yr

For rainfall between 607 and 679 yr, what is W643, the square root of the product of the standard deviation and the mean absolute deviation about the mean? 4.6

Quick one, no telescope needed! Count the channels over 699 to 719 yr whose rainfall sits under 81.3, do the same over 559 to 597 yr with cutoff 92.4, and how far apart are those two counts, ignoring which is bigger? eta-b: 19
